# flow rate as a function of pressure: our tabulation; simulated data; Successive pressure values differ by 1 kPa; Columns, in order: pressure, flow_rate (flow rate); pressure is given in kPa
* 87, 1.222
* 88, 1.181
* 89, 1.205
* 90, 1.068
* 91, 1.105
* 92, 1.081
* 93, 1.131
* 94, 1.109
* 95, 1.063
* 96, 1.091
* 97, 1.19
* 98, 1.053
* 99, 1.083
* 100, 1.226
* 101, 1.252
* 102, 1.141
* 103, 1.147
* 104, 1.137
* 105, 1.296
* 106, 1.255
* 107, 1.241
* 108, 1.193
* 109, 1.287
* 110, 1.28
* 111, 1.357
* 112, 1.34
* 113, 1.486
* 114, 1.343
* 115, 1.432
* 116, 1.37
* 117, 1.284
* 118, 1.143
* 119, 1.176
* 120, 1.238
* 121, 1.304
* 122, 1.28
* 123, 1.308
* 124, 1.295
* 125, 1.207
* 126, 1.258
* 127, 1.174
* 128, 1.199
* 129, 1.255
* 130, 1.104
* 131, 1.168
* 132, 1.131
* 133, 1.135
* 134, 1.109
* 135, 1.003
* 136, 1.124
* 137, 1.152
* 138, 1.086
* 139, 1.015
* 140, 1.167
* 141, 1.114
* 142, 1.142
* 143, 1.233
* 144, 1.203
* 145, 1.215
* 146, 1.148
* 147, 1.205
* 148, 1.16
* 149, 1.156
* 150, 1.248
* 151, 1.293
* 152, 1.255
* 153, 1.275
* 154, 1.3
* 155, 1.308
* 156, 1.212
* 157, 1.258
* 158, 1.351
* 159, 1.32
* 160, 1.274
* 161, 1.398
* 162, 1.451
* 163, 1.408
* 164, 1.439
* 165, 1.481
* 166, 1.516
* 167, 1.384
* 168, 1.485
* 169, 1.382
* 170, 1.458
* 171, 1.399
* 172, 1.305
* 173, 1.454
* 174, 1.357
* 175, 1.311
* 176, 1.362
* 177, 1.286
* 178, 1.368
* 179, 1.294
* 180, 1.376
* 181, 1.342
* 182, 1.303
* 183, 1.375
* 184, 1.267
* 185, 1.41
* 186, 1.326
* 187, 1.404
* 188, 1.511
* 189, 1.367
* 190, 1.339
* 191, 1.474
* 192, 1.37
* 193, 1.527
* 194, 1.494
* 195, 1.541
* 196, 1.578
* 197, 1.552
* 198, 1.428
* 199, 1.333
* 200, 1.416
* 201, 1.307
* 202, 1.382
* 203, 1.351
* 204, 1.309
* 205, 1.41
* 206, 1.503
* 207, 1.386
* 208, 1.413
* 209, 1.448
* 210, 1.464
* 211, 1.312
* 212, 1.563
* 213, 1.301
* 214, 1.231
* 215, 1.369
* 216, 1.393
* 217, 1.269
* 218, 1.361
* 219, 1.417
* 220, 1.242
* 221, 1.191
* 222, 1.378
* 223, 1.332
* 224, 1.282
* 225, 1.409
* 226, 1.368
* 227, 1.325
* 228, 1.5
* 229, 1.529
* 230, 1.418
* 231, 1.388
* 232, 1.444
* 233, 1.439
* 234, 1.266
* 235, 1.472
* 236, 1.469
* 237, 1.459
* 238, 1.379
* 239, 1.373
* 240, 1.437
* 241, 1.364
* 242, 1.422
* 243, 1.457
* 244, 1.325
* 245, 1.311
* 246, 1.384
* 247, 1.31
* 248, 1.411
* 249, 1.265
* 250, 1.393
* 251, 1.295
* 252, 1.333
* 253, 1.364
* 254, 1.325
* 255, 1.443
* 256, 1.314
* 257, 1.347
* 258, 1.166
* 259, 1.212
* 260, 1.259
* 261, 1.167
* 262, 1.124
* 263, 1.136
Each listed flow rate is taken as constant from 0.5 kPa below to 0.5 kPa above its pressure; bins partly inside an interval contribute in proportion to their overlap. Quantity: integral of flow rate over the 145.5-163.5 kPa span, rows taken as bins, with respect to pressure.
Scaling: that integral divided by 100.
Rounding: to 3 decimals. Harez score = 0.230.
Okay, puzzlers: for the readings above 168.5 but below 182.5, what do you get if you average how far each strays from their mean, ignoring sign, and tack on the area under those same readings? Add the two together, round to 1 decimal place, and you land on 19.0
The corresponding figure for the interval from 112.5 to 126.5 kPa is 18.2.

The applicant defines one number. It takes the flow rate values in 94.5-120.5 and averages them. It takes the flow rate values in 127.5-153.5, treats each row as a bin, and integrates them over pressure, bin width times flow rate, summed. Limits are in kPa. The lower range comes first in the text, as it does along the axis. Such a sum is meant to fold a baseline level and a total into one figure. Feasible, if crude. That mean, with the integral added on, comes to 31.5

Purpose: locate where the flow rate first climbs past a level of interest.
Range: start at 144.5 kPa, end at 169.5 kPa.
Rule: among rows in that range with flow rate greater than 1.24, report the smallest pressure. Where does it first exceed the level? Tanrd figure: 150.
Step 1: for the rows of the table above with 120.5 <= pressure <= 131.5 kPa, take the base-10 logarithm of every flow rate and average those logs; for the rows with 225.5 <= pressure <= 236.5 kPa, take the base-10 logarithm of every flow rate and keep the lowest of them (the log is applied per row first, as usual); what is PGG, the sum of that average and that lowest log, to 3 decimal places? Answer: 0.192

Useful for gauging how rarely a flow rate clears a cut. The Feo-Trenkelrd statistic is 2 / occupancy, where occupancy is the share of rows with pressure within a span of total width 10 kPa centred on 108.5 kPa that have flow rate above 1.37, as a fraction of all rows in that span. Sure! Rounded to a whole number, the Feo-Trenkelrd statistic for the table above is 20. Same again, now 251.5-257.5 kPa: 12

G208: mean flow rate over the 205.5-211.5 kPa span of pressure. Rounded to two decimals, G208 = 1.42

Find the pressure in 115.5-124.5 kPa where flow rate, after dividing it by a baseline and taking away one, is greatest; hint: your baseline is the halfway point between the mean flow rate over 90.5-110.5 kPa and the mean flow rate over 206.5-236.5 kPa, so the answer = 116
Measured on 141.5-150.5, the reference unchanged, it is 150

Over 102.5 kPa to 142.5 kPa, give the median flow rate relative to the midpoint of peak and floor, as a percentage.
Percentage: 96.7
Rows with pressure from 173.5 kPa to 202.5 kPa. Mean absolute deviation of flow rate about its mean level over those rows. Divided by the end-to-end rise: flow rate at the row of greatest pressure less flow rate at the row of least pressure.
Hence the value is 2.8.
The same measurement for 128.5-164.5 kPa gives 0.5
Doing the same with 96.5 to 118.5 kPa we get -1.9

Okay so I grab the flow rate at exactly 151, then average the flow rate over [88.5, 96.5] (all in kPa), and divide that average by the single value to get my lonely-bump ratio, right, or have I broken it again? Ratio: 0.86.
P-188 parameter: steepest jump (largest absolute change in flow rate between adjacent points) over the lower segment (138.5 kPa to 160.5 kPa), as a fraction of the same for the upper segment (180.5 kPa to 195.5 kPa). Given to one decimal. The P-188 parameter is 1.0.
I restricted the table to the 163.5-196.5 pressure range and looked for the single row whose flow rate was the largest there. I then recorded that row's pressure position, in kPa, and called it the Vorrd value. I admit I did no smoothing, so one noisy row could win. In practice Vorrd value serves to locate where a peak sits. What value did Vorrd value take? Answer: 196 kPa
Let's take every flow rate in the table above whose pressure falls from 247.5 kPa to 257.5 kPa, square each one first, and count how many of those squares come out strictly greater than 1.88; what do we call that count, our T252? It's 3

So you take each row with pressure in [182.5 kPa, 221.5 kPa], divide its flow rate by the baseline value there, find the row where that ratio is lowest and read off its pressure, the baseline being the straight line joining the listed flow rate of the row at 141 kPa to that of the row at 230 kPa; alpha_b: 221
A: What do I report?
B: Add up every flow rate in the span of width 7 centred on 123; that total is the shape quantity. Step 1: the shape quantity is 8.89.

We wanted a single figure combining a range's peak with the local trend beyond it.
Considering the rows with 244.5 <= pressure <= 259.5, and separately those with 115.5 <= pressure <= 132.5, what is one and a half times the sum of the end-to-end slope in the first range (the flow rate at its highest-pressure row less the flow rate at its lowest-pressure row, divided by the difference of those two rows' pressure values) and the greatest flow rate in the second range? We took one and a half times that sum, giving 2.0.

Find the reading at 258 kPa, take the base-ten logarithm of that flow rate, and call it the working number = 0.07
